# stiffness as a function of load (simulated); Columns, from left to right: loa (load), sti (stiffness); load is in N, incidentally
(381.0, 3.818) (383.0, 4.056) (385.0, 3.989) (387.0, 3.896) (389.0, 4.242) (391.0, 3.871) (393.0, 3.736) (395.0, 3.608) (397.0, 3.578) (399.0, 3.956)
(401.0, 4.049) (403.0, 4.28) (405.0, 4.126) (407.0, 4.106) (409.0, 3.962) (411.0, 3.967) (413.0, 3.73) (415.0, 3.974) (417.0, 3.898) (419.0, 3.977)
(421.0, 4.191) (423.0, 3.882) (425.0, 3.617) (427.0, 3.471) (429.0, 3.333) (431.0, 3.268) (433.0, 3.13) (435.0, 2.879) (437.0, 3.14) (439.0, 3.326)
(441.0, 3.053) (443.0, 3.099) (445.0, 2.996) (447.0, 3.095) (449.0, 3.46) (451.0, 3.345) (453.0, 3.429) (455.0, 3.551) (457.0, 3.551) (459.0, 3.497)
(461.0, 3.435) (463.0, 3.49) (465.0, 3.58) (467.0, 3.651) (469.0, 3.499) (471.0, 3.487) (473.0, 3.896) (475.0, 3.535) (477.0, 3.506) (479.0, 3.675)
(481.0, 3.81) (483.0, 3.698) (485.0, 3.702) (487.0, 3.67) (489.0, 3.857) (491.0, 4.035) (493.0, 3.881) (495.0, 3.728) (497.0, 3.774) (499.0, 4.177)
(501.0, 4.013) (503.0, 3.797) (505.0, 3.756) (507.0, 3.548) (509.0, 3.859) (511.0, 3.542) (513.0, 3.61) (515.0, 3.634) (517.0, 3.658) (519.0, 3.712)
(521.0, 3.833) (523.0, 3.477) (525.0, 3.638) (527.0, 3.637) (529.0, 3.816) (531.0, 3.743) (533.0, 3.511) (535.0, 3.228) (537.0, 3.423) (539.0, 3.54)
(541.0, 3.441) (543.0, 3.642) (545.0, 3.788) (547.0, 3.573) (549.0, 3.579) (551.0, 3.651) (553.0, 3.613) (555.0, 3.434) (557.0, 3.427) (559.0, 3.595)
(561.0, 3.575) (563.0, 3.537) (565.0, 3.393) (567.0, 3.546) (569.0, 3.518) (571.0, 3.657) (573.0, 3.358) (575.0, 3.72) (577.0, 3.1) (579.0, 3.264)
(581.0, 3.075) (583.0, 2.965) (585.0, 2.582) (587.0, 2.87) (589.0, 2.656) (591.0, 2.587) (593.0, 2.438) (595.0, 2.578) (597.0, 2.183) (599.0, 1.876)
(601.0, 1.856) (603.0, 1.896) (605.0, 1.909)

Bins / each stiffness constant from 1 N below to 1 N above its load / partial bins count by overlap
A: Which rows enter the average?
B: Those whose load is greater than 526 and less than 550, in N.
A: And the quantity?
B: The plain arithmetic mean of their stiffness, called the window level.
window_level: 3.58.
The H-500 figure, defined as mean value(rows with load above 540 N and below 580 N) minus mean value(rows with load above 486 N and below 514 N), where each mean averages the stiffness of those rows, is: -0.28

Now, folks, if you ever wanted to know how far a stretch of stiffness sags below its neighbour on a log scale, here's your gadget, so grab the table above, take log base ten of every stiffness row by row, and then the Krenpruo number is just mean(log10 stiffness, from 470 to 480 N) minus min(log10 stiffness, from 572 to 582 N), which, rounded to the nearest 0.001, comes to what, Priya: 0.070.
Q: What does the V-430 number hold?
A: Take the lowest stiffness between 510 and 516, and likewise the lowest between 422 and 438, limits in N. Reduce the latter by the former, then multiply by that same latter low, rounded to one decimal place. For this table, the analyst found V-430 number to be -1.9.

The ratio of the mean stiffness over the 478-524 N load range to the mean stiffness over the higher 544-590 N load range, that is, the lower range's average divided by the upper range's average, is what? 1.12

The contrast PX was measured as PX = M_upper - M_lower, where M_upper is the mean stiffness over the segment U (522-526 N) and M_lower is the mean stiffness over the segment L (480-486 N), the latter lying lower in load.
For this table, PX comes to -0.2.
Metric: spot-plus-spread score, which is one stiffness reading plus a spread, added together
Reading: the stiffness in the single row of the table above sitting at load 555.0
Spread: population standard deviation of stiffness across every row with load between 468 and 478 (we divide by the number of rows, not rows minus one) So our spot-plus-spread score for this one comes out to 3.6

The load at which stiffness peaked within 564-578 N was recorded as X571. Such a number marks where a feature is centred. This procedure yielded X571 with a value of 575.0 N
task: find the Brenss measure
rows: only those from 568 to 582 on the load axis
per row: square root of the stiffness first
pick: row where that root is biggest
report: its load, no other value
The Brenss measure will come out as 575.0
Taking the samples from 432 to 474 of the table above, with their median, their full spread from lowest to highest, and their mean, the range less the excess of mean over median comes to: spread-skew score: 1.09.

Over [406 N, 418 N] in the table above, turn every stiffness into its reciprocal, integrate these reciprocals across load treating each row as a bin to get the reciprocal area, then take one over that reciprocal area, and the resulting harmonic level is 0.33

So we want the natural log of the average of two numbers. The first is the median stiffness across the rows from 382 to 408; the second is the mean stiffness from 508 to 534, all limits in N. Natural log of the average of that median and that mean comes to 1.34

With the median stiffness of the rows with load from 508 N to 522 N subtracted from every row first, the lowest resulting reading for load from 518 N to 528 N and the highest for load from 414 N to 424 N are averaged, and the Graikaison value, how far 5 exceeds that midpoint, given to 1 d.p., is 4.8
